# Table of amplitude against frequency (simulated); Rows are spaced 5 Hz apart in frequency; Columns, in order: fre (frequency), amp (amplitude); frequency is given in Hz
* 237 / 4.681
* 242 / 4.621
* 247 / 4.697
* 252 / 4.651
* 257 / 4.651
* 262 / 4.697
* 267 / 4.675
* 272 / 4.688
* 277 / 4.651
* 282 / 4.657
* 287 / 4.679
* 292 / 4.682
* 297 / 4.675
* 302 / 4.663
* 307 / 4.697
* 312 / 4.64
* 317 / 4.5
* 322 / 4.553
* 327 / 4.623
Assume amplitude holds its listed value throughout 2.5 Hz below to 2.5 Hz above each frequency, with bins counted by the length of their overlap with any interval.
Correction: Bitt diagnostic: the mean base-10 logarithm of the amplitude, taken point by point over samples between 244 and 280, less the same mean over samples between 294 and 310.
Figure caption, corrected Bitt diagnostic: -0.0005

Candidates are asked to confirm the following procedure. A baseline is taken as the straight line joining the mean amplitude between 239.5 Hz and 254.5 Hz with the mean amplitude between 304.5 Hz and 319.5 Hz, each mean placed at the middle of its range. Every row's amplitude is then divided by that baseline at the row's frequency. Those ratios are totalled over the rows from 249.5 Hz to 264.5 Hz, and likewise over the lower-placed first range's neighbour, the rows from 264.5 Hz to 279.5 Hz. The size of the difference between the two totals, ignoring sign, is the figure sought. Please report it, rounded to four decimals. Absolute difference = 0.0098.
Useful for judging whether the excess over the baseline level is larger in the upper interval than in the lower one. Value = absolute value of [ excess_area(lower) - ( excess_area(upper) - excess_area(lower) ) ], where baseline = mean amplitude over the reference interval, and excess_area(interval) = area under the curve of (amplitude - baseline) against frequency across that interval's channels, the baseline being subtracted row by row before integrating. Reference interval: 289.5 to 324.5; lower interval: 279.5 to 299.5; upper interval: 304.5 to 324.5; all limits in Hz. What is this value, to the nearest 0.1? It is 2.4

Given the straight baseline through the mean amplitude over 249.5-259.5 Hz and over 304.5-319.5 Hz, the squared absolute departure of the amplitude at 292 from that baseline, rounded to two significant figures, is 0.0032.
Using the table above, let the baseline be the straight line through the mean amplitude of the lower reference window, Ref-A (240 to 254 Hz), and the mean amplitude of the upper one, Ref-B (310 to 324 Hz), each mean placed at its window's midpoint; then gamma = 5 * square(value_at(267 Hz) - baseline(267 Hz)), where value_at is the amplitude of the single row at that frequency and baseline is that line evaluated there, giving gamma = 0.010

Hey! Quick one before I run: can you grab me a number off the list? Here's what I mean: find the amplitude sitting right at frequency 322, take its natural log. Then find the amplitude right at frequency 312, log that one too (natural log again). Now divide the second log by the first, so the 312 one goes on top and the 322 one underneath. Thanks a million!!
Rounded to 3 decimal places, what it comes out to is 1.012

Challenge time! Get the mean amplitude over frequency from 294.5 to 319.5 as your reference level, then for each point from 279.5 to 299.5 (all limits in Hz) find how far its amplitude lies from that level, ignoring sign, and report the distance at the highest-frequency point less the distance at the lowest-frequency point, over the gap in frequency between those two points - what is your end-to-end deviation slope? 0.0012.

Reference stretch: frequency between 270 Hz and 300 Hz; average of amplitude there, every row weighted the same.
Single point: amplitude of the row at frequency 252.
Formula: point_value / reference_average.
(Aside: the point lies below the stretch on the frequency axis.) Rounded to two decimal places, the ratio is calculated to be 1.00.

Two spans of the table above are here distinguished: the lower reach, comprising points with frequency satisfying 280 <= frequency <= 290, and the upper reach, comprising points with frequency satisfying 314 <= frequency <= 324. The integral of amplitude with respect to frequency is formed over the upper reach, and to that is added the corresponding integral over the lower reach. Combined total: 92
